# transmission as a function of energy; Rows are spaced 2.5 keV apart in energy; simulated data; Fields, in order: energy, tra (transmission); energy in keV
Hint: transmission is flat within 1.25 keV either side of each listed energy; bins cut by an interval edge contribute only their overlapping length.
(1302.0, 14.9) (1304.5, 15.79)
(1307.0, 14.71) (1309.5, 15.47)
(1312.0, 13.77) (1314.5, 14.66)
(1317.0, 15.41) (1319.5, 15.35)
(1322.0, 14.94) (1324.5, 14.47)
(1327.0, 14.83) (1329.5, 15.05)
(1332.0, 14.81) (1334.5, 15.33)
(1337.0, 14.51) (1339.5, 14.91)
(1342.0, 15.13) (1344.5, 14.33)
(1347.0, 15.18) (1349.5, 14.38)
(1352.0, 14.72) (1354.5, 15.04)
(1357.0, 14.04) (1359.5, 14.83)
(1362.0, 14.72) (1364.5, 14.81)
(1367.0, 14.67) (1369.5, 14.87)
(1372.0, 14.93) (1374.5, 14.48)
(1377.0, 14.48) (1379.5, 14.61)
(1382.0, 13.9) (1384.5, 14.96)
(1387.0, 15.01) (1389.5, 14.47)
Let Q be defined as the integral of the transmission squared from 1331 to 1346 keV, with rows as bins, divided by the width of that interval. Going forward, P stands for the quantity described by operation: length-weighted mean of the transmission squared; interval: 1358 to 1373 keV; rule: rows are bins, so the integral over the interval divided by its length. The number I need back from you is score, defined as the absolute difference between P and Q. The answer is 2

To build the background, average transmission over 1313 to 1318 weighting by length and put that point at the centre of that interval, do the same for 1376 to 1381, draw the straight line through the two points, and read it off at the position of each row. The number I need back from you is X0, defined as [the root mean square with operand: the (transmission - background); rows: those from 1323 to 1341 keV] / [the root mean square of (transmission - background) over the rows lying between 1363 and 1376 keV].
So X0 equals 1.24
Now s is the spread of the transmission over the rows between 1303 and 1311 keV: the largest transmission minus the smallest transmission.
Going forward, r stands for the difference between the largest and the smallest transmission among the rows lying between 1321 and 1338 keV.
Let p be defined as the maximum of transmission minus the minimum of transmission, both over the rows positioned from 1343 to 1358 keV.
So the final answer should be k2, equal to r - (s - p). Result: 0.9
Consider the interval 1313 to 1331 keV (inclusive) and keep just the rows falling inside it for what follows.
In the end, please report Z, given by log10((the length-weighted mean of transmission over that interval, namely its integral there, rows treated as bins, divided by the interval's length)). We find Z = 1.174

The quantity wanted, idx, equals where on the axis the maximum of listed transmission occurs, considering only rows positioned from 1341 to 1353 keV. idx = 1347.0 keV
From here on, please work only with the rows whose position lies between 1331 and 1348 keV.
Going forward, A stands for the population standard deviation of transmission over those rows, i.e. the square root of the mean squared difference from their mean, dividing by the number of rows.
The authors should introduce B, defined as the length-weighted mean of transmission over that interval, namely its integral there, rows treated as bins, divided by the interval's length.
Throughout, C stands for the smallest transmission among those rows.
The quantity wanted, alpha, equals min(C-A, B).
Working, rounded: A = 0.338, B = 14.9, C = 14.33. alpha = 14.0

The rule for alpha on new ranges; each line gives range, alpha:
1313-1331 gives 14.2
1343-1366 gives 13.7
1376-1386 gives 13.5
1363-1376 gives 14.3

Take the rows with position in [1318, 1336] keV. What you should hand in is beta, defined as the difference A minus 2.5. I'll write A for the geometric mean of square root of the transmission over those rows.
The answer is 1.37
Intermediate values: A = 3.87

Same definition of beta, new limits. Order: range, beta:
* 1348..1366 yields 1.33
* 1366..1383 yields 1.32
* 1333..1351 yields 1.35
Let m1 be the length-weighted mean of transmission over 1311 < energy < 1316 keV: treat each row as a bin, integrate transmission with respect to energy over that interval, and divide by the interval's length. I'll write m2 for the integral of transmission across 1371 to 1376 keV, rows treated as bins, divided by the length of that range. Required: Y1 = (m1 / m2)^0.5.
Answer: 0.99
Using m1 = 14.3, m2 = 14.7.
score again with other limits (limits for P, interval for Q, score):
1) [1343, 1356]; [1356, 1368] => 3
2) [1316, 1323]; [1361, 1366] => 14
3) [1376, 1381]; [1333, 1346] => 10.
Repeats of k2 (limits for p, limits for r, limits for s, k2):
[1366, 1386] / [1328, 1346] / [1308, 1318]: 0.4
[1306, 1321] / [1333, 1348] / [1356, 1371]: 1.9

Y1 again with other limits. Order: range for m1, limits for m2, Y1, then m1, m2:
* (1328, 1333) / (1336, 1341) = 1.01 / 14.9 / 14.7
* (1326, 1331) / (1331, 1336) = 1.00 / 14.9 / 15.1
